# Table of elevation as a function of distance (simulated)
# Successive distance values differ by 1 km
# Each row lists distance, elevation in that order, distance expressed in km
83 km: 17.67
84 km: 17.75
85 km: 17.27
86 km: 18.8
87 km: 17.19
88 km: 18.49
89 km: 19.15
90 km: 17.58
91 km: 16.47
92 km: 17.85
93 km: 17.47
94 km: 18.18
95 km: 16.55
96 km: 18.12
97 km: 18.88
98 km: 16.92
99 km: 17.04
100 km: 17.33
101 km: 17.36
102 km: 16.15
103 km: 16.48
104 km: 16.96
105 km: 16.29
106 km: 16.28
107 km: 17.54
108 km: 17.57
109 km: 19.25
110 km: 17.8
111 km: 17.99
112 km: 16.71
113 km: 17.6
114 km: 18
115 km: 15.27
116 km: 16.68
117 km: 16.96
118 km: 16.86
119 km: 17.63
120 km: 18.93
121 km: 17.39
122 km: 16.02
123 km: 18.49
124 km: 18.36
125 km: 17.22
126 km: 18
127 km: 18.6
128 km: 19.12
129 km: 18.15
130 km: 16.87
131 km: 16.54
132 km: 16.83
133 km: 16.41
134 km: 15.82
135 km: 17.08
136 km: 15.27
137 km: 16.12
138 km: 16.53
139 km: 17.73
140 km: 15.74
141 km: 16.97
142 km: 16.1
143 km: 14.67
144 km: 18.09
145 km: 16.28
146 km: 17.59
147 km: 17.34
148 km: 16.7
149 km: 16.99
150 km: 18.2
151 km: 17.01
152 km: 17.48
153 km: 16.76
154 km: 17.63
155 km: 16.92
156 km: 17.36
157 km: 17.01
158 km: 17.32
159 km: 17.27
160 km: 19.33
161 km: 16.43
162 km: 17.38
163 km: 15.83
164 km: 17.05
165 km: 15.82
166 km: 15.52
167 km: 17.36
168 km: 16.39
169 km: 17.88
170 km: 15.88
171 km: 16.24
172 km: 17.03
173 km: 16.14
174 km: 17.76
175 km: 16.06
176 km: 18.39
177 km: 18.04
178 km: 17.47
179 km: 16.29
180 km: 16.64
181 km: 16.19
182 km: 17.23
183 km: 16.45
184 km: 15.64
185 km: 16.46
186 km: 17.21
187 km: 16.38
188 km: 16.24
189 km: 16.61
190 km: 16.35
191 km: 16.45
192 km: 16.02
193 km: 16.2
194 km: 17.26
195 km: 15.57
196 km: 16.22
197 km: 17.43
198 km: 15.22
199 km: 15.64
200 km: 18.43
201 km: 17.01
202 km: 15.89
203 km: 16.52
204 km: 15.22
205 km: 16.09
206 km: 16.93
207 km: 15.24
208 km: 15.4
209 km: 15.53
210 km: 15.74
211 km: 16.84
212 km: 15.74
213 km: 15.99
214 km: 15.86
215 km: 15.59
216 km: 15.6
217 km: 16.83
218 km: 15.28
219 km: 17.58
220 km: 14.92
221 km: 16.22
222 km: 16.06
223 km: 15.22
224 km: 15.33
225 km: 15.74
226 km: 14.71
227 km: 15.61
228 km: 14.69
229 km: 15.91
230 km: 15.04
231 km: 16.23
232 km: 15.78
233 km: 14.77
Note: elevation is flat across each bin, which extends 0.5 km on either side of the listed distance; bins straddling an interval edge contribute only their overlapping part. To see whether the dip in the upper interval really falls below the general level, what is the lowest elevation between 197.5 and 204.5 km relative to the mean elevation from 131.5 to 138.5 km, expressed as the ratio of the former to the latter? 0.934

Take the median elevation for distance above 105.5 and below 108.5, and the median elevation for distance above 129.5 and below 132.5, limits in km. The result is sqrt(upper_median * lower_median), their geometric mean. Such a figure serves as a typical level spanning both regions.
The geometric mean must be 17.2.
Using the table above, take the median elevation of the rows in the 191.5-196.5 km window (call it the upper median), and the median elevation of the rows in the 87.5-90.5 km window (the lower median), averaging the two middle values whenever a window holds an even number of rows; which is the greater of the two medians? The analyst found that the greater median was 18.5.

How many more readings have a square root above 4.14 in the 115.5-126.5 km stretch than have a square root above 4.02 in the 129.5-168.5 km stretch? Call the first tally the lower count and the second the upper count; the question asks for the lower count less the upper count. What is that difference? -23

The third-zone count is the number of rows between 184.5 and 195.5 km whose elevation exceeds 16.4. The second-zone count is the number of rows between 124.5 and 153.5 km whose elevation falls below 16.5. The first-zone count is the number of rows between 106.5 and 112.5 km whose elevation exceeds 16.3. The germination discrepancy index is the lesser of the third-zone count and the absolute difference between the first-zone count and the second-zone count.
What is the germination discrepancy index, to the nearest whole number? 2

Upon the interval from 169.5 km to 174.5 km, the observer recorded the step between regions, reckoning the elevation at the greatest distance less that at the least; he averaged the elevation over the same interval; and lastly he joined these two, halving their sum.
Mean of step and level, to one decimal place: 9.2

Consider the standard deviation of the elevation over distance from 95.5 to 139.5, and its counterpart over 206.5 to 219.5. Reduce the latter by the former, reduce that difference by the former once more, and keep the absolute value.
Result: 1.3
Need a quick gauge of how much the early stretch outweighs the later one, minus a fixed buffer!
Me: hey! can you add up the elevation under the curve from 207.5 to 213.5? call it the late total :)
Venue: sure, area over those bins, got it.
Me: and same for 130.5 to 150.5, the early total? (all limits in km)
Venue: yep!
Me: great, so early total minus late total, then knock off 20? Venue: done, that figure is 218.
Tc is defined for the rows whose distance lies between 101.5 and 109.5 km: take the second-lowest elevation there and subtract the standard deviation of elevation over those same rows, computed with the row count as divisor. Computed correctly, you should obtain 15.3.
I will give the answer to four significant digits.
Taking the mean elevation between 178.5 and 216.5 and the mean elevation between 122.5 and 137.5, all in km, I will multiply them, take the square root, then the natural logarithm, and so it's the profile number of 2.818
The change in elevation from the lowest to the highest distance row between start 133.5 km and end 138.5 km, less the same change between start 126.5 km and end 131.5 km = 2.8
